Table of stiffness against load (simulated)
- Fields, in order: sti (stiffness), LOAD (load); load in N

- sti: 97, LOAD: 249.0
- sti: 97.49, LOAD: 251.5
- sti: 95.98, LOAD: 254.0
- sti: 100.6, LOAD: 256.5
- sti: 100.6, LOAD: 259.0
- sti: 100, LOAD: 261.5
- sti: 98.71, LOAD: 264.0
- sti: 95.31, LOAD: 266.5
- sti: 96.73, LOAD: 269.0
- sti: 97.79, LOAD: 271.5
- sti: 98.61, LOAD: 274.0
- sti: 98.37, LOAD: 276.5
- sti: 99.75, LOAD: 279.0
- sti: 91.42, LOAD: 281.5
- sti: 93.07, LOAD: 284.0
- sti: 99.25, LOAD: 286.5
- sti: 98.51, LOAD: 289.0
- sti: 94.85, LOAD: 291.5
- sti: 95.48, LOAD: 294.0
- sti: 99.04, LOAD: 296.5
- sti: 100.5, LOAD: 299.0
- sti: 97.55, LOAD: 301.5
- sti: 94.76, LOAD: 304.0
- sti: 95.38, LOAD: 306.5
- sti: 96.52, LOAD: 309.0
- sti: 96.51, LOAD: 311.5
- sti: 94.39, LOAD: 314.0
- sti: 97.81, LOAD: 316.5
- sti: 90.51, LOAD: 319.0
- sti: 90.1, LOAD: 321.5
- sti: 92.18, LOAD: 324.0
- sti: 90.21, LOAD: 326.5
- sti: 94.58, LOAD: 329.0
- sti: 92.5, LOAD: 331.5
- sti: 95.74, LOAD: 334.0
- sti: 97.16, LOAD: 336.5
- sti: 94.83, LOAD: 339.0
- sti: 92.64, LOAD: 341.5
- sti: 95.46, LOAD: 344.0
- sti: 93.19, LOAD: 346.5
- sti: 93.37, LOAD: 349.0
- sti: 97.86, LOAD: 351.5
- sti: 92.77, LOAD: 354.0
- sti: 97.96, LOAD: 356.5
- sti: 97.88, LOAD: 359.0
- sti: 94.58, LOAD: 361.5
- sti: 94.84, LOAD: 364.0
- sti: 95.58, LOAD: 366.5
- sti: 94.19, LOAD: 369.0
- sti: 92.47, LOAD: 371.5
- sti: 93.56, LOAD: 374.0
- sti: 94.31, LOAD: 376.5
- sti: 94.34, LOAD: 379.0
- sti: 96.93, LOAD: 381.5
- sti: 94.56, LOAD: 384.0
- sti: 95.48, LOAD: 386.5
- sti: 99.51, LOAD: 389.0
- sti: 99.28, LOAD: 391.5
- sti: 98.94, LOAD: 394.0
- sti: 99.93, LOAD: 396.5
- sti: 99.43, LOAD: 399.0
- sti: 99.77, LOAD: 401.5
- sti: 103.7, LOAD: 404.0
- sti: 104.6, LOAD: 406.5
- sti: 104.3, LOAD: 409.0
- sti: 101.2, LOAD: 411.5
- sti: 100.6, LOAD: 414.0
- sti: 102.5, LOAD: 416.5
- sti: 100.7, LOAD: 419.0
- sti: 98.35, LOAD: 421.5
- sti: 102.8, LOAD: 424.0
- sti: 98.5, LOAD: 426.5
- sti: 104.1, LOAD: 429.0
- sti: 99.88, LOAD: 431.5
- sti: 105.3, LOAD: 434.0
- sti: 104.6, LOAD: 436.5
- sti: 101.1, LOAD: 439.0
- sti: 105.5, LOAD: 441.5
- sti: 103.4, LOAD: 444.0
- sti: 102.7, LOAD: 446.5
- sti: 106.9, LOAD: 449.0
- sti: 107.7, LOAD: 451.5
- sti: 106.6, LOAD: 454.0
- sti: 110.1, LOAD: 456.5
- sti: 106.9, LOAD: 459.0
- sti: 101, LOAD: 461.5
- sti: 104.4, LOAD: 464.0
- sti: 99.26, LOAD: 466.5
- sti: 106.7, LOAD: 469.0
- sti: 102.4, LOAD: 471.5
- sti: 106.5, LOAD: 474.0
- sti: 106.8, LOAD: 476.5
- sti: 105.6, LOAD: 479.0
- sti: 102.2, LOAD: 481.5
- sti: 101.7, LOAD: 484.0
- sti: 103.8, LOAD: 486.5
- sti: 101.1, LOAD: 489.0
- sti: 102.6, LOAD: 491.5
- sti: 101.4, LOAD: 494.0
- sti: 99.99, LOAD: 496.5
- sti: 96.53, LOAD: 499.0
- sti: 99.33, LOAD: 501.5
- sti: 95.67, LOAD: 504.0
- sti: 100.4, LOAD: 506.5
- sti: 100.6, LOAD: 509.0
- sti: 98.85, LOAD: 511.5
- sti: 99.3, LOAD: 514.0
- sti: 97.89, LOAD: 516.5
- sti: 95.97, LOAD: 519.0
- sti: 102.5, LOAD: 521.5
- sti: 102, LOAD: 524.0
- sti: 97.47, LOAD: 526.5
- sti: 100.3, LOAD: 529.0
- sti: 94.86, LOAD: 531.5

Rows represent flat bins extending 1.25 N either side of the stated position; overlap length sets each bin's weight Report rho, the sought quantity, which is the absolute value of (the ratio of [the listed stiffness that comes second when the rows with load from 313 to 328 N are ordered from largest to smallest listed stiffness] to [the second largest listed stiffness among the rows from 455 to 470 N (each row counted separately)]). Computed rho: 0.88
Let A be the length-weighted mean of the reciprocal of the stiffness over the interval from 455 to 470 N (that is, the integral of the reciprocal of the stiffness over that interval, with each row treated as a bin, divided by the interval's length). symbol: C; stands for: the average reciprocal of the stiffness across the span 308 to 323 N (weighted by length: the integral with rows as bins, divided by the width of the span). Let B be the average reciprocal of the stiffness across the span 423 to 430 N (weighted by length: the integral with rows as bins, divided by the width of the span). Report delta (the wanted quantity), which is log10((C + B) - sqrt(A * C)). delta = -1.984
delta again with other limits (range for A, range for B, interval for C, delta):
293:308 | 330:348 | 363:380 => -1.969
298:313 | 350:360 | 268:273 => -1.986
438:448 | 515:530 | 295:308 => -1.984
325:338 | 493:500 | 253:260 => -2.009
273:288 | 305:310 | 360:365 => -1.978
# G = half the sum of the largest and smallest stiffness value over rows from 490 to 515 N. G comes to 99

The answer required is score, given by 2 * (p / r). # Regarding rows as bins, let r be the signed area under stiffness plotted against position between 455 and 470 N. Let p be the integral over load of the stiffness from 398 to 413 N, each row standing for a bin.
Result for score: 1.95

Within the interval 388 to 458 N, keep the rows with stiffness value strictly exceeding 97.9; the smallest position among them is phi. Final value 389.0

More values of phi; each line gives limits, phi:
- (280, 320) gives 286.5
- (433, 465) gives 434.0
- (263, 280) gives 264.0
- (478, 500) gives 479.0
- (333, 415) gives 356.5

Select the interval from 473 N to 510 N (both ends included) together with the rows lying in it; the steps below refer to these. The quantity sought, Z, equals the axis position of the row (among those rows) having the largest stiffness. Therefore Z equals 476.5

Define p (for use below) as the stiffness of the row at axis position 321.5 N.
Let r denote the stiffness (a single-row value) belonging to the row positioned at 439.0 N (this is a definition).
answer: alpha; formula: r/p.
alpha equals 1.12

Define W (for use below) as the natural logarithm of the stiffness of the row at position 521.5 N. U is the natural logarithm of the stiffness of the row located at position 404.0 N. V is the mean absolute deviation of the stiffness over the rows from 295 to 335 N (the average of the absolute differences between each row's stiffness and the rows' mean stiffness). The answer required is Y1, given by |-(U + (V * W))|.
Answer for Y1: 16.2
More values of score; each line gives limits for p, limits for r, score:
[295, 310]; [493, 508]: 1.97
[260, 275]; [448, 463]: 1.84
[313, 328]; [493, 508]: 1.87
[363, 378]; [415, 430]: 1.86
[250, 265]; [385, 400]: 2.00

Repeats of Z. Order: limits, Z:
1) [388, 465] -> 456.5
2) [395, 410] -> 406.5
